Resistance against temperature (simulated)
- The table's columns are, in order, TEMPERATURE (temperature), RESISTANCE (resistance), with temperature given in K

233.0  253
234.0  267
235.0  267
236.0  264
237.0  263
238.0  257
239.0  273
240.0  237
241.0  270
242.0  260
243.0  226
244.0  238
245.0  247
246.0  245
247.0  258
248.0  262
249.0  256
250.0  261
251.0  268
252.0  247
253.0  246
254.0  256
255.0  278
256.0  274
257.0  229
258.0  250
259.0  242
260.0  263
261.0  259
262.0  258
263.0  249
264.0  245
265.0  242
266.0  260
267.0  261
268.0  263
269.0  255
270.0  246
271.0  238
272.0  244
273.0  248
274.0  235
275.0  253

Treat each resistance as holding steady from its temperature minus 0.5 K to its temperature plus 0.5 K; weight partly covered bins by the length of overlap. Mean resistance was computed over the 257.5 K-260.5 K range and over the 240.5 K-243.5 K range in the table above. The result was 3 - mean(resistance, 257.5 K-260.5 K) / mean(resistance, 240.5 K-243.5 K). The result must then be 2.00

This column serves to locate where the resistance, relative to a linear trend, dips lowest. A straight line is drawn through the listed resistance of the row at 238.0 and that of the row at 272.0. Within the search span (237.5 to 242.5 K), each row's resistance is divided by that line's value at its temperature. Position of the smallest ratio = 240.0 K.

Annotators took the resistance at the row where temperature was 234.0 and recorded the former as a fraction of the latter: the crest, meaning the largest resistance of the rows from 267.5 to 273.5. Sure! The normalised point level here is 1.02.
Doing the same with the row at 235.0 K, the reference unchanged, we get 1.02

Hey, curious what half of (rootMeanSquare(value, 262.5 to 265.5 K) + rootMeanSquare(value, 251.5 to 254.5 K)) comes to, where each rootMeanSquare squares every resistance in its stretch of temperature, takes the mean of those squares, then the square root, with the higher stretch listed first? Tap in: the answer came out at 248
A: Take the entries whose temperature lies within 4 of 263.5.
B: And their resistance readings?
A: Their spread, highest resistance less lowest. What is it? 21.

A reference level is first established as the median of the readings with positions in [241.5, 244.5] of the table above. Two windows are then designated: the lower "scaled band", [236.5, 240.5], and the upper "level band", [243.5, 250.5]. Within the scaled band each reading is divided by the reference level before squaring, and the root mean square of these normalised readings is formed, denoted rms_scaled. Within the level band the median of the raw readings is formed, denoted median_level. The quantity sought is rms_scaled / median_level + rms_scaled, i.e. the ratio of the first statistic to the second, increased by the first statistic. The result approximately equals 1.09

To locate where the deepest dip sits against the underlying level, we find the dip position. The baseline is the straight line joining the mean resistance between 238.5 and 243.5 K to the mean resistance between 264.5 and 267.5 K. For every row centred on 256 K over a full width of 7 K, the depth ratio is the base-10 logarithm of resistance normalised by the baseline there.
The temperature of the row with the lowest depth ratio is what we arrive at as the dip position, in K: 257.0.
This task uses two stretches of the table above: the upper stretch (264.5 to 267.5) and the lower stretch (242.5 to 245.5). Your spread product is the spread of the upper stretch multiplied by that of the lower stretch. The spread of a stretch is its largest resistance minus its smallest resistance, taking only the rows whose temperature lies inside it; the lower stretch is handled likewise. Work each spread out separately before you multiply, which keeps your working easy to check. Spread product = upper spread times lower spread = 399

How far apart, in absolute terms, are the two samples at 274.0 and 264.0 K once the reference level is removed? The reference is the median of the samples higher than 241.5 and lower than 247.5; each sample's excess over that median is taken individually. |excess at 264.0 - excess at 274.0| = 10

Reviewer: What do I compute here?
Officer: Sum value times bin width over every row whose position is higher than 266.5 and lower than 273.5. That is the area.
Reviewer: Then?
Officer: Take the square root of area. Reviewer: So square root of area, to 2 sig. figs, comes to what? 42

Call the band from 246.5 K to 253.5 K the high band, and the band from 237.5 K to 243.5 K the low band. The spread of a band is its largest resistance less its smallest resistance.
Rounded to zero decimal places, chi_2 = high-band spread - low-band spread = -25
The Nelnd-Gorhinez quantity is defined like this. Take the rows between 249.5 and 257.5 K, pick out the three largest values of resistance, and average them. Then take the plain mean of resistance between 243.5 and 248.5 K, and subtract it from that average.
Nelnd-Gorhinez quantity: 23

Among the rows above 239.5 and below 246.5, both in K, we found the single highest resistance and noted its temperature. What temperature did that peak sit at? 241.0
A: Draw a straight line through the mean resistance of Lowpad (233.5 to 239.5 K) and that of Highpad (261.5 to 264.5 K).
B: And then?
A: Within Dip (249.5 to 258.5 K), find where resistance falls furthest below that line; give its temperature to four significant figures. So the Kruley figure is 257.0 K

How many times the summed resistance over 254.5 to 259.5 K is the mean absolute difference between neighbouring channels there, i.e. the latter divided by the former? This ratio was 0.015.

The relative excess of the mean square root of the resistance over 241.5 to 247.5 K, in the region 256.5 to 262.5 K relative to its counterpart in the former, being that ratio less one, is 0.009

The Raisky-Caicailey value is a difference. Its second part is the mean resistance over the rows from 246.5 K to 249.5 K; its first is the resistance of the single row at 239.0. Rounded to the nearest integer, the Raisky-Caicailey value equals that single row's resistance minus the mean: 14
